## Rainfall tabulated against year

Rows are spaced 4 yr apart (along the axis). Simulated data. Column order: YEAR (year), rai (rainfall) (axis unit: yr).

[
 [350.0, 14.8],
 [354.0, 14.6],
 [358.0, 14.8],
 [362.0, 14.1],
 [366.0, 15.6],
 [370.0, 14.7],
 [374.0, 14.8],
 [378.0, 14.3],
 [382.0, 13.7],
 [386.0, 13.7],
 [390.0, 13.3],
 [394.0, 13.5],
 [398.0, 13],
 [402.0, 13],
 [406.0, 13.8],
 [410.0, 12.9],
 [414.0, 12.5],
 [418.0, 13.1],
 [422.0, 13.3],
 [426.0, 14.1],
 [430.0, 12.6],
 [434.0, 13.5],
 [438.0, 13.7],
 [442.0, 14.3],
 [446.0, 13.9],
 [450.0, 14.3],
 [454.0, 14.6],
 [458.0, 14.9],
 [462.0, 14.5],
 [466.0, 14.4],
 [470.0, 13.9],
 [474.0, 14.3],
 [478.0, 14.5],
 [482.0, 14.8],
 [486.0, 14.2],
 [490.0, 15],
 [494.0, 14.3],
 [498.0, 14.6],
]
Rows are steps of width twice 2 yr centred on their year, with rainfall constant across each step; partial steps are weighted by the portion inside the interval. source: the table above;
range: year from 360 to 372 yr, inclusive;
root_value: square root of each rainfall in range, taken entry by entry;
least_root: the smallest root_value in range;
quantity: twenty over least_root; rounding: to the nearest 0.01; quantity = 5.33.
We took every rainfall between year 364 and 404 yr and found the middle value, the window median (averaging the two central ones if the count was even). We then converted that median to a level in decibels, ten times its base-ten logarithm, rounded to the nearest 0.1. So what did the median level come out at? 11.4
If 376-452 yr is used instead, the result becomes 11.3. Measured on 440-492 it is 11.6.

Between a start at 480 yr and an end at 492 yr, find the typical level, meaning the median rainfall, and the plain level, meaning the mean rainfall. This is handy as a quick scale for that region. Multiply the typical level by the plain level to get 217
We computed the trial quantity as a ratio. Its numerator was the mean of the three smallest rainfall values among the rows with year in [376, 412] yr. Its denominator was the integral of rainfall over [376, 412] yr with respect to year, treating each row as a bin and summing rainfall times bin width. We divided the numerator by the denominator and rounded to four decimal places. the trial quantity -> 0.0267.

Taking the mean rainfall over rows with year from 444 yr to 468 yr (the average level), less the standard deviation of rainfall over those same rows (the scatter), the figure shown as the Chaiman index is 14.1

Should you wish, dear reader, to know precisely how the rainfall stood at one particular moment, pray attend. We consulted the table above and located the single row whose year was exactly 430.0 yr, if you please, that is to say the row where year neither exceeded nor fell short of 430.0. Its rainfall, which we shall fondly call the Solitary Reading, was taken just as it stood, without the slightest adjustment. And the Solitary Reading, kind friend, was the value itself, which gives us 12.6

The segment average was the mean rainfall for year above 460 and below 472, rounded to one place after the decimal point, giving 14.3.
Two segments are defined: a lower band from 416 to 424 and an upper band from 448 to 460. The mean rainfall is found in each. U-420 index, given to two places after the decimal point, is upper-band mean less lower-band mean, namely 1.40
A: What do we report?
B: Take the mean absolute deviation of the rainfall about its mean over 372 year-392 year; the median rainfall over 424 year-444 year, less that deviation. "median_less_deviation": 13.2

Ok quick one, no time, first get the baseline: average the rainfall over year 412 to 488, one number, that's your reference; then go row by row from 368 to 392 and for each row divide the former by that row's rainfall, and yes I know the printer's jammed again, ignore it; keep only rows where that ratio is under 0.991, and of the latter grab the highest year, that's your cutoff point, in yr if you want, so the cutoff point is 378.0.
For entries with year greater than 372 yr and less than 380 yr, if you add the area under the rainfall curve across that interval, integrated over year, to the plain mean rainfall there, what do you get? 131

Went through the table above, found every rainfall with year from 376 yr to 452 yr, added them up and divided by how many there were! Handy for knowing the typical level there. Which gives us 13.5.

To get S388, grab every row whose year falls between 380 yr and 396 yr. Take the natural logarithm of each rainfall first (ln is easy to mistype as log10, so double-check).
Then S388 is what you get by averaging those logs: 2.61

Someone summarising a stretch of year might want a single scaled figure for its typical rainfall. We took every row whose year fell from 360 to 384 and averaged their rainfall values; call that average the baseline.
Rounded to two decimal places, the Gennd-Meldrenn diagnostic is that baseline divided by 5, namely 2.91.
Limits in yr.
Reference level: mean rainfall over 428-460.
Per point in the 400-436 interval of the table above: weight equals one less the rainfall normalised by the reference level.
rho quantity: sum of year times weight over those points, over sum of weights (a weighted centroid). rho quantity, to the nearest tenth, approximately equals 417.1 yr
